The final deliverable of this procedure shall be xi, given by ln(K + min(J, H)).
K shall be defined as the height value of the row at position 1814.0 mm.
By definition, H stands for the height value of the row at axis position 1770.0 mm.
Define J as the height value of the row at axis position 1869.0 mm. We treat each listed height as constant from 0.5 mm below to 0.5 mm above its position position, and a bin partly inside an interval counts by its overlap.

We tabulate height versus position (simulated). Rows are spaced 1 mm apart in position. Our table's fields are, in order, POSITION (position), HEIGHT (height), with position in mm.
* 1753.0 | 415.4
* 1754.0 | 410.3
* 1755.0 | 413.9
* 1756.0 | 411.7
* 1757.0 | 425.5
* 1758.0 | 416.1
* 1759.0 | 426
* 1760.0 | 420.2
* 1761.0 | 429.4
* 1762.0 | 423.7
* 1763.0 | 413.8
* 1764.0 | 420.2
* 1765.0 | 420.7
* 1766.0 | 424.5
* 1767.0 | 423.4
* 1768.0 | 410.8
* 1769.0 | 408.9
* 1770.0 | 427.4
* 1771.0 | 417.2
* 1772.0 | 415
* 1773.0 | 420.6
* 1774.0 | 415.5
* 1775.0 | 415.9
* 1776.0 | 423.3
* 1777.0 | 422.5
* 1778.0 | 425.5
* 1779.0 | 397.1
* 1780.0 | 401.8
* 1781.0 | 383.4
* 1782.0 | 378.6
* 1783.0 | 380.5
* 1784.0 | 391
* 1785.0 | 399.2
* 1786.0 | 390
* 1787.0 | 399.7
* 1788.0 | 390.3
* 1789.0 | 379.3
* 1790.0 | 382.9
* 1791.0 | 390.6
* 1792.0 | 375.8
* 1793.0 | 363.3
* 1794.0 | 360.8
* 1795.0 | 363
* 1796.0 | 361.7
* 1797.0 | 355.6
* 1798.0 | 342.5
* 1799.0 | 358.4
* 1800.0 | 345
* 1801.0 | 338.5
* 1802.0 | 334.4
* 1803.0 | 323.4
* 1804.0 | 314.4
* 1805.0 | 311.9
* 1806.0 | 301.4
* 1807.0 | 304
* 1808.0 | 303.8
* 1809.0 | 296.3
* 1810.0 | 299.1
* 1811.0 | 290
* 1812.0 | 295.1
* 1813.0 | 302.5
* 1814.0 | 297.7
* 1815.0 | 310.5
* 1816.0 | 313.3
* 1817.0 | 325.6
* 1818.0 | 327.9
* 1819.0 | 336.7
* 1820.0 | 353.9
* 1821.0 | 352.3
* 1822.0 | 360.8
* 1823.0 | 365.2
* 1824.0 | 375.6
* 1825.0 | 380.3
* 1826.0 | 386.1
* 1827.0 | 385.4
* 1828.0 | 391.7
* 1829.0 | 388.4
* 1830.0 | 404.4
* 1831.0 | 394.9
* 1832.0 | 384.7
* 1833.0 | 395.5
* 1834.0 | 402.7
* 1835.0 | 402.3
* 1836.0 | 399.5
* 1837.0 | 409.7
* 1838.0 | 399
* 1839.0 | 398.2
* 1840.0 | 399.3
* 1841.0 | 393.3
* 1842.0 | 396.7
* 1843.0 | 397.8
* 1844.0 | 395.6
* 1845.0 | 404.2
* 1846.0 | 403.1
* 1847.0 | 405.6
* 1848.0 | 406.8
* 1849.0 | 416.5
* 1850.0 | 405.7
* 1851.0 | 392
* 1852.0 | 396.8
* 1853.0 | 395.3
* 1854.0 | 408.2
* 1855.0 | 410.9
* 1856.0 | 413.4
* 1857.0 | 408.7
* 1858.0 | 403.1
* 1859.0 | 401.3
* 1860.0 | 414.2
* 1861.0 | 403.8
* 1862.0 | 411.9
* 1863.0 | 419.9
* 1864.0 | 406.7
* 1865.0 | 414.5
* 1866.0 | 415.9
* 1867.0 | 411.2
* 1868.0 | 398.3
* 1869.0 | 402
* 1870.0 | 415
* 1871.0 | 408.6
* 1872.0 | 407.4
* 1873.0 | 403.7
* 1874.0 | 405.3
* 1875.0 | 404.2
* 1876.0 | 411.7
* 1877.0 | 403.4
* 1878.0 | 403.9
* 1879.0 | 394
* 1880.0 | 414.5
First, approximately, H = 427.4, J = 402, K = 297.7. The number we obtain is 6.55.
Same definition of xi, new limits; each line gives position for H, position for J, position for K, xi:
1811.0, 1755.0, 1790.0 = 6.51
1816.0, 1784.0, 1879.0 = 6.56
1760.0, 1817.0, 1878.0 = 6.59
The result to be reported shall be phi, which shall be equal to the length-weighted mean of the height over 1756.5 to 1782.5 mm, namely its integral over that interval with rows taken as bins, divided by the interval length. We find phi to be 416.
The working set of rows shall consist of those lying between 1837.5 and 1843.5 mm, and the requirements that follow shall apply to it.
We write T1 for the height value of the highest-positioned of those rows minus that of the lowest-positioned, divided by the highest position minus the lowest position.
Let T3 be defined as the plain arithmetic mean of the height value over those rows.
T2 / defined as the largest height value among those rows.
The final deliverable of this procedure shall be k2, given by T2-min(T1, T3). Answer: 400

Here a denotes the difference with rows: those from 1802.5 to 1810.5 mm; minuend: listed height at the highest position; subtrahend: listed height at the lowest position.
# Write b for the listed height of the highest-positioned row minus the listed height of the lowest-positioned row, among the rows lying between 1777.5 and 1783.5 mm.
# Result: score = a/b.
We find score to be 0.5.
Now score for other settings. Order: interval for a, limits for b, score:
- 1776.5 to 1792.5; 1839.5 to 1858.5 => -12.3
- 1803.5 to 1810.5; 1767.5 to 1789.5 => 0.5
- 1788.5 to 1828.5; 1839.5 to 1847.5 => 2.0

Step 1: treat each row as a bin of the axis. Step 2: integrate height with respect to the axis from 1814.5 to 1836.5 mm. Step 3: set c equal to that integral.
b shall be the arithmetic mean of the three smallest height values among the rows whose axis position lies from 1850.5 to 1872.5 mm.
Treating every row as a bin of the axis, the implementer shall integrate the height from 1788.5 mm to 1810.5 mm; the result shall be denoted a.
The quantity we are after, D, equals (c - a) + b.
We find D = 1026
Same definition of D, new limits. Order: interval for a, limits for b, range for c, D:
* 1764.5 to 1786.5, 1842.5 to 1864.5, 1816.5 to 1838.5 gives -276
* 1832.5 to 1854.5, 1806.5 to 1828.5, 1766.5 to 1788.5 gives 408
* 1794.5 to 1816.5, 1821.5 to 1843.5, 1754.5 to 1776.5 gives 2528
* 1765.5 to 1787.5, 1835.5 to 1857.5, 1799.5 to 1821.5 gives -1601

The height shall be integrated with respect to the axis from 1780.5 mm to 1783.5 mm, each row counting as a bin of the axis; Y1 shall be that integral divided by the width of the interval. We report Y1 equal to 381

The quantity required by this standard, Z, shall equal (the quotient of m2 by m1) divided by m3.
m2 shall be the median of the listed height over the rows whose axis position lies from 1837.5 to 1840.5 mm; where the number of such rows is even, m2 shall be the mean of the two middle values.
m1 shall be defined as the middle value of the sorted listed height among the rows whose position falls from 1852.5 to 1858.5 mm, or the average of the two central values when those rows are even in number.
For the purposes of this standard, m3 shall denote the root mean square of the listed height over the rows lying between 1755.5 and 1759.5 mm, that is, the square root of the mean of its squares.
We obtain 0.0023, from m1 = 408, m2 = 399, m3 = 420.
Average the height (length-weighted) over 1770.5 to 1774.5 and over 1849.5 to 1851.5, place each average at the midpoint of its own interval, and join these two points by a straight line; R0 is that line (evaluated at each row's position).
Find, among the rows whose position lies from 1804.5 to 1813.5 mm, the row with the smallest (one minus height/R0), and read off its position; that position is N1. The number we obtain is 1805.0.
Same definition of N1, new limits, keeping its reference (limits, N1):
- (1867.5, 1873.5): 1870.0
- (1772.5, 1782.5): 1778.0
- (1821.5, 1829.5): 1828.0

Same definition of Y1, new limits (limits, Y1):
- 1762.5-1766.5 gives 420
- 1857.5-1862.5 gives 407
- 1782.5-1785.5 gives 390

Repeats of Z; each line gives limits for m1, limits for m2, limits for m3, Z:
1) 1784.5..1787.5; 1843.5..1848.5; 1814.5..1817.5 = 0.0032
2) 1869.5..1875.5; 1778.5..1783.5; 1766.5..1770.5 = 0.0023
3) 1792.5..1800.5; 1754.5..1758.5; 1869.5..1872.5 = 0.0028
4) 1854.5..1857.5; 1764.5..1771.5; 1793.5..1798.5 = 0.0029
